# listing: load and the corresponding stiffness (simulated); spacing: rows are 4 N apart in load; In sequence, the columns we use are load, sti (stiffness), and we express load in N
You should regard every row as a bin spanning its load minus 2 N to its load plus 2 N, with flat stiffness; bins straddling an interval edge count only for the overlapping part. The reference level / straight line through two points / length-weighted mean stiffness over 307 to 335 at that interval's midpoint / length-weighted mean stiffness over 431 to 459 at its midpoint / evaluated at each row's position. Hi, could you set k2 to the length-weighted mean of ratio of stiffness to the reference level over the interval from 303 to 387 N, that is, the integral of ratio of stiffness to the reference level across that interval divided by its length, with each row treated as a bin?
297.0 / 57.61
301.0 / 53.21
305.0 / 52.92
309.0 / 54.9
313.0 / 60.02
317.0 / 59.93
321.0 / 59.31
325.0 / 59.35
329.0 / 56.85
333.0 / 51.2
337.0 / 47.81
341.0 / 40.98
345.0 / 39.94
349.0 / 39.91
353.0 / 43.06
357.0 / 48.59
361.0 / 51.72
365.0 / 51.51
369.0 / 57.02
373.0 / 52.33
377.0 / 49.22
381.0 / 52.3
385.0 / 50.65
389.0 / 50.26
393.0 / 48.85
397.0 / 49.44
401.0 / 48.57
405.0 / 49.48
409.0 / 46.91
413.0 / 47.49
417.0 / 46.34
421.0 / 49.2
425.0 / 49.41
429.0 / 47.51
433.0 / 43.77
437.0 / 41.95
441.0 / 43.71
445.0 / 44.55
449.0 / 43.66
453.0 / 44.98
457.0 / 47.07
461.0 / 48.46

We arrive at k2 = 0.94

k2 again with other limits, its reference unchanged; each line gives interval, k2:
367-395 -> 1.01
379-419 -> 1.00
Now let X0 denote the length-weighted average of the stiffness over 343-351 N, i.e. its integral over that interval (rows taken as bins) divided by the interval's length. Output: 40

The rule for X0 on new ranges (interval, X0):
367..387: 52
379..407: 50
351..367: 49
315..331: 59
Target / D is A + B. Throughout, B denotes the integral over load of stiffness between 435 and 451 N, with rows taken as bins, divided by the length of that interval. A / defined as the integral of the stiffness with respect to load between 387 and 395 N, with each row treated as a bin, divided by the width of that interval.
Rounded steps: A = 50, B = 43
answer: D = 93.0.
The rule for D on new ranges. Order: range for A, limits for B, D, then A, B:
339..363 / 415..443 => 90.0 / 44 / 46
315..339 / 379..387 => 107.2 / 56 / 51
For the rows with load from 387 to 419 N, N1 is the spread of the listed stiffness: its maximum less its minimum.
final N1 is 3.9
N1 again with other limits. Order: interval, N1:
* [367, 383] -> 7.8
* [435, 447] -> 2.6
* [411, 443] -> 7.5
